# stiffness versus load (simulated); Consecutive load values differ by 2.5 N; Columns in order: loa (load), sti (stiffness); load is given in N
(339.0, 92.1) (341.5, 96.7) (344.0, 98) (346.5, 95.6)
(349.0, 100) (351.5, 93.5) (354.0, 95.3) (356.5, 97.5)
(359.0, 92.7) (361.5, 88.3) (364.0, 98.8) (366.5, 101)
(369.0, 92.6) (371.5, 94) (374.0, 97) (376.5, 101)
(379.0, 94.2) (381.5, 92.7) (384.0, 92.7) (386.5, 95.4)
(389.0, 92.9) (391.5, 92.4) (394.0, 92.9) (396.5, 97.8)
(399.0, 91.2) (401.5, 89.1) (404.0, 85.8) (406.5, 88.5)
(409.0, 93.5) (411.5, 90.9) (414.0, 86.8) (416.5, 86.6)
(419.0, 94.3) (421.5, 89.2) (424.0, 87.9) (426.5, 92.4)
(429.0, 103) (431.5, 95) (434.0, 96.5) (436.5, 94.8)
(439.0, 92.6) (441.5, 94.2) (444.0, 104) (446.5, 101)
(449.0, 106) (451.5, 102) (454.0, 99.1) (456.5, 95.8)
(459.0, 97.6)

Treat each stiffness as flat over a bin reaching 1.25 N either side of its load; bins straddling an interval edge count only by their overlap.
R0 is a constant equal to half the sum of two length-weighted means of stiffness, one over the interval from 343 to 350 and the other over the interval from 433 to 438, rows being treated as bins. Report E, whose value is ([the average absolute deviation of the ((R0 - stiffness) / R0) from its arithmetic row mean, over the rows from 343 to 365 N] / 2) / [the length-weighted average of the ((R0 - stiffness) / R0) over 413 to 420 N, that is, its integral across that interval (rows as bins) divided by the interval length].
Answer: 0.2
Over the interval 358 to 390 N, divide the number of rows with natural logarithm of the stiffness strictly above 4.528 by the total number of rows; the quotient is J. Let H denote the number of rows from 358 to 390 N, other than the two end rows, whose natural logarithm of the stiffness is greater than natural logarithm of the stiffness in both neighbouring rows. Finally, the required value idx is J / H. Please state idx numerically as 0.308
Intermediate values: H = 3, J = 0.92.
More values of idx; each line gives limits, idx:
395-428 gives 0.115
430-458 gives 0.333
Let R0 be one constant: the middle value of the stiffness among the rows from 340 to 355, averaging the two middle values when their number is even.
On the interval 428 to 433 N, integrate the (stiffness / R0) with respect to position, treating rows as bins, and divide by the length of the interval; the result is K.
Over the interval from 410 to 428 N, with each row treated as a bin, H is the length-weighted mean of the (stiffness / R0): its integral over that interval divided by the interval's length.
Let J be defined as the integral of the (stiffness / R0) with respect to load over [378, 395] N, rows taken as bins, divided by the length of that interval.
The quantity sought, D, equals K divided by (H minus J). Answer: -30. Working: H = 0.94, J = 0.97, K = 1.03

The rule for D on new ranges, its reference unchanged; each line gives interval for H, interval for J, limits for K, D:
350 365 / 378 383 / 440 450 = 101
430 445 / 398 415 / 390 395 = 14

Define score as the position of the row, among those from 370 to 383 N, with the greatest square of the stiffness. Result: 376.5 N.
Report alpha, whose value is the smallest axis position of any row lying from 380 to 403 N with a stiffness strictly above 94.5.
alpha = 386.5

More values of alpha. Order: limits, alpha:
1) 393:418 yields 396.5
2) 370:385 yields 374.0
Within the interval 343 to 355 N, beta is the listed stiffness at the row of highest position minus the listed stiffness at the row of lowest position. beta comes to -3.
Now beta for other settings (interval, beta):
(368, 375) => 4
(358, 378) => 8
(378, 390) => -1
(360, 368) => 13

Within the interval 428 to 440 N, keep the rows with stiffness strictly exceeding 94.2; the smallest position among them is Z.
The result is 429.0 N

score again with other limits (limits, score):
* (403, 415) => 409.0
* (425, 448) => 444.0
